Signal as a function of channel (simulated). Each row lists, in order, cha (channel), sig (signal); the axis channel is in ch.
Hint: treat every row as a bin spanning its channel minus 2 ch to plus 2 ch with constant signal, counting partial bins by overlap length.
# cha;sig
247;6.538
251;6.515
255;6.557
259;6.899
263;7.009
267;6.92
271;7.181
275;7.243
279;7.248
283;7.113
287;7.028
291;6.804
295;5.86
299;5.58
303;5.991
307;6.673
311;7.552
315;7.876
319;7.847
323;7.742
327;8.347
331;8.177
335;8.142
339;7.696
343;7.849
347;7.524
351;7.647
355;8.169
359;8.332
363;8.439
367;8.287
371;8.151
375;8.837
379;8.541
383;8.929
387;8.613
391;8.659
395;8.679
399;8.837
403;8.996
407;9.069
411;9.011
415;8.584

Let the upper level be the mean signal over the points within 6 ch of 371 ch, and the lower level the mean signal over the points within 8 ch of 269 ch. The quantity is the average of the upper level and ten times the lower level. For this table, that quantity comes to 39.7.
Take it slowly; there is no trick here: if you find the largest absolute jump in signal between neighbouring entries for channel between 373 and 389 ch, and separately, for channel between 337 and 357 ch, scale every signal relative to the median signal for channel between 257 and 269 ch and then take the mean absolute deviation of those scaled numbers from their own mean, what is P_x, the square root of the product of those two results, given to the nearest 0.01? 0.10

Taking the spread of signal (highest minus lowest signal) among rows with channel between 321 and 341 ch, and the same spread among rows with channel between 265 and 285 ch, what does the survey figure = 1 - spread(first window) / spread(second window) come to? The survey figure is -1.0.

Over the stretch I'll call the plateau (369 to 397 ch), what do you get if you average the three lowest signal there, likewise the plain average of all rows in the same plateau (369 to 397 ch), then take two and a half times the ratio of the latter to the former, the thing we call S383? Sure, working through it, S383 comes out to 2.56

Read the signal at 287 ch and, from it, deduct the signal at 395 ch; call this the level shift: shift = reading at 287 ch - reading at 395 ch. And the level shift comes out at -1.7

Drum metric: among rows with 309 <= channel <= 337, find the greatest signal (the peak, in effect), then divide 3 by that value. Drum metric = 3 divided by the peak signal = 0.359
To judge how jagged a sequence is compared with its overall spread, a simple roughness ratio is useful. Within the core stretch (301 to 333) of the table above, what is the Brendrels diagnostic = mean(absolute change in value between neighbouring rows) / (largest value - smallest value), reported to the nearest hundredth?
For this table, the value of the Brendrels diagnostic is 0.17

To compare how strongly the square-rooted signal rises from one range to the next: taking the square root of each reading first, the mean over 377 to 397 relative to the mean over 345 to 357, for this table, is 1.06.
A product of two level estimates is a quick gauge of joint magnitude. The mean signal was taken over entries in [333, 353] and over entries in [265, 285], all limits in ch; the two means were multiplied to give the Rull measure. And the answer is 55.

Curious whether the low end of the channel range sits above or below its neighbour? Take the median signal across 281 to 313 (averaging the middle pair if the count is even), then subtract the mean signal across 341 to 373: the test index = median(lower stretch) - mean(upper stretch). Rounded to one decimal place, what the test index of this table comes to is -1.3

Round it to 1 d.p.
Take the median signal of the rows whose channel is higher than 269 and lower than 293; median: 7.1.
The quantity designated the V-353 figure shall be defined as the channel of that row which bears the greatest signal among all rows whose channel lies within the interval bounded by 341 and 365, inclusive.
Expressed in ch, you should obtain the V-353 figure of 363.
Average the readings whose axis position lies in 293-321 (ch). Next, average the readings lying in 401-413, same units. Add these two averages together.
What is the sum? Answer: 15.8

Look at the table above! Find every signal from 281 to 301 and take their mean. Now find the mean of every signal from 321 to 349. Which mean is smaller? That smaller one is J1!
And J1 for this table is 6.5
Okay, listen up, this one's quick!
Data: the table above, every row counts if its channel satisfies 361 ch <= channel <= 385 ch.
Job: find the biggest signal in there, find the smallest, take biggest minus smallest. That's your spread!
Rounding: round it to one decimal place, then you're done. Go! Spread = 0.8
